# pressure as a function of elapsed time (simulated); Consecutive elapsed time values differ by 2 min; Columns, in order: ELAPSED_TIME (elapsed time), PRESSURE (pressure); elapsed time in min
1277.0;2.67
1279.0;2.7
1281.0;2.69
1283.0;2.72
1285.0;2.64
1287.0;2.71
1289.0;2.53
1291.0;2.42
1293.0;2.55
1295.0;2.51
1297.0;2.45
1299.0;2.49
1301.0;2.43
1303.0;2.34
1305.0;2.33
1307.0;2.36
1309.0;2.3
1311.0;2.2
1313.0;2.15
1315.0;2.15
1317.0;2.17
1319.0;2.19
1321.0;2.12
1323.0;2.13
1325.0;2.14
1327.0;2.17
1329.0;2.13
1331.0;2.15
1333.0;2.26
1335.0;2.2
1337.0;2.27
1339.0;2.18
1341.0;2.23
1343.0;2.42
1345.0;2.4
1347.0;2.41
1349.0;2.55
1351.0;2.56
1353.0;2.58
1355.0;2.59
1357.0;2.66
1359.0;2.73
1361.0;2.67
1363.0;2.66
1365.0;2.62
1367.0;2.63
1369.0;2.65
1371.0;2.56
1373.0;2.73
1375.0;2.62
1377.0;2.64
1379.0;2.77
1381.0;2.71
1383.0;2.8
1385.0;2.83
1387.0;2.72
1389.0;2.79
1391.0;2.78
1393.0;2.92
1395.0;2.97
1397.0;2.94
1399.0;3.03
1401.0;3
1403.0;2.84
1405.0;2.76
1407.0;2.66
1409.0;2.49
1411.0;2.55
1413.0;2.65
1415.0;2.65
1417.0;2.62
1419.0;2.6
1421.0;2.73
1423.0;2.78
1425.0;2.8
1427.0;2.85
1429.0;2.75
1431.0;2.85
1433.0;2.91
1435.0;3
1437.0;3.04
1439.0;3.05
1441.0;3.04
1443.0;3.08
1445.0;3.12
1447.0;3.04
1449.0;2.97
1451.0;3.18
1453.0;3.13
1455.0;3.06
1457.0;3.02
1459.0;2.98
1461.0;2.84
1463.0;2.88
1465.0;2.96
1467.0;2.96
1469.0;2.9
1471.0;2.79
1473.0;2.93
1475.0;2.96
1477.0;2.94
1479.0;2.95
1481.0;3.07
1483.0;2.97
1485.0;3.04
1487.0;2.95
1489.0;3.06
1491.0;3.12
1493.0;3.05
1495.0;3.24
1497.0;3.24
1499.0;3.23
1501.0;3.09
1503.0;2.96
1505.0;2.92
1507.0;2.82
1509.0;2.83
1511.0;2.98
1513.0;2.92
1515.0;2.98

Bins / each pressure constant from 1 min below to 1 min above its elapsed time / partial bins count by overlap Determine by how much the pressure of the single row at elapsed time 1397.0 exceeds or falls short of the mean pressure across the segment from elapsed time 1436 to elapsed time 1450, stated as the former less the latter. -0.11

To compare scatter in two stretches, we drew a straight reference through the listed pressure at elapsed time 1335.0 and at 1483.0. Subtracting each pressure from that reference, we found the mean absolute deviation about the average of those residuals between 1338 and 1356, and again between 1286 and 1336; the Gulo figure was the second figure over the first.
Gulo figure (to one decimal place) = 2.1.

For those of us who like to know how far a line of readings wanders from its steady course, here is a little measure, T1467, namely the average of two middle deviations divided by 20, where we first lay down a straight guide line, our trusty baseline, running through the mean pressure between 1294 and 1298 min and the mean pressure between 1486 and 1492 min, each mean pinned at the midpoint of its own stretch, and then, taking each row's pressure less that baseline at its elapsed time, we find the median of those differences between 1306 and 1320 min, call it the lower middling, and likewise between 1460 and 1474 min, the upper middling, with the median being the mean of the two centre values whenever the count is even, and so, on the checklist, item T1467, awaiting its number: -0.0111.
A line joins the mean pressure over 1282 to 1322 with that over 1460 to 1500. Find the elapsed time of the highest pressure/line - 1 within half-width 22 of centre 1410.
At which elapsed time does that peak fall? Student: 1399.0 min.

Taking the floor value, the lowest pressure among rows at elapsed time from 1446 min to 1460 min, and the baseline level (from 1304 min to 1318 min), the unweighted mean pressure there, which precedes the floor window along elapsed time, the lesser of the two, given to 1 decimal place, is 2.2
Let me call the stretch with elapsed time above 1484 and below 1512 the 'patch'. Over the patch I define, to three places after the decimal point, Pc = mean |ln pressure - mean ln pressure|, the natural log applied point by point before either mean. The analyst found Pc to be 0.036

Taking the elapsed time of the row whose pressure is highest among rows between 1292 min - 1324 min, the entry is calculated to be 1293.0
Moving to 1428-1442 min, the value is 1439.0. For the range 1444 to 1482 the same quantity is 1451.0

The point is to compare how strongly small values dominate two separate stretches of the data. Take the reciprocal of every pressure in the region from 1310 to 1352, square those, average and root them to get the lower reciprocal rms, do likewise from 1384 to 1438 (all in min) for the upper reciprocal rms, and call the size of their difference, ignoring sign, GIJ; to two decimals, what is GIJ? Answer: 0.09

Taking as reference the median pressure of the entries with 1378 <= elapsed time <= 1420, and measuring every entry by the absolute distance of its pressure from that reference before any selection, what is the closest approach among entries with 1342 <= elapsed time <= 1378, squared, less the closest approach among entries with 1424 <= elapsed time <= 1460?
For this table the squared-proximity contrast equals -0.018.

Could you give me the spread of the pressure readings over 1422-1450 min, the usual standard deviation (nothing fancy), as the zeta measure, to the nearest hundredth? 0.12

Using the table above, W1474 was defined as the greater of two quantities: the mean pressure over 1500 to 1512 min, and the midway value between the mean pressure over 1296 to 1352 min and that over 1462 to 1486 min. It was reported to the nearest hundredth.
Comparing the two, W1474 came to 2.93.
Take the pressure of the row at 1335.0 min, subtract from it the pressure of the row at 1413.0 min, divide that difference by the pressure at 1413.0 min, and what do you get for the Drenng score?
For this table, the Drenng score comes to -0.17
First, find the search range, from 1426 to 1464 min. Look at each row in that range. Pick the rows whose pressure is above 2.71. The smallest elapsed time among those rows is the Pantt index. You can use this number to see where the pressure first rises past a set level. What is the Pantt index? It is 1427.0 min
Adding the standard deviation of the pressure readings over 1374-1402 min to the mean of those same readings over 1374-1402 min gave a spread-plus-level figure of 2.95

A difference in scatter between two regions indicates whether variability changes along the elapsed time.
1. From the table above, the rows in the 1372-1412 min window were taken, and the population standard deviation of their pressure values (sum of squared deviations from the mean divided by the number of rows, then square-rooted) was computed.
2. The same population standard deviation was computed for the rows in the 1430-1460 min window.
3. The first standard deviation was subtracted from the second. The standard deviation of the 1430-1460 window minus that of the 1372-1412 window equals -0.06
